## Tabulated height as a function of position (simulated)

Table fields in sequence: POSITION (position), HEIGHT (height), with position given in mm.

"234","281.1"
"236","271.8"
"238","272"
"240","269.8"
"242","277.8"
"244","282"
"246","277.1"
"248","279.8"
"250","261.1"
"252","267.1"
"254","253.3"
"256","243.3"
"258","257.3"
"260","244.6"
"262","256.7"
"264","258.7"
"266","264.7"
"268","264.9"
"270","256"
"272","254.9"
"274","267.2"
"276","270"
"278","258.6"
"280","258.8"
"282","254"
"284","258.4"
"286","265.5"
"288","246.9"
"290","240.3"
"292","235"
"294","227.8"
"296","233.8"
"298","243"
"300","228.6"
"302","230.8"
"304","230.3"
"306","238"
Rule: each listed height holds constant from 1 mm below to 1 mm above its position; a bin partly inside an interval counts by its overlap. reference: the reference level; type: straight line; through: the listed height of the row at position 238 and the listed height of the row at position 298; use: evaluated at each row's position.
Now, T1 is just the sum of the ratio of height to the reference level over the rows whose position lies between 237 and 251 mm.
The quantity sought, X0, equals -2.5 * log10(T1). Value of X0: -2.13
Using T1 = 7.13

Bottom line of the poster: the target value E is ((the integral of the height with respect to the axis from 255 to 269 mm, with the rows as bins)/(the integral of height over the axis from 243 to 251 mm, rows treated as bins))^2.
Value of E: 2.6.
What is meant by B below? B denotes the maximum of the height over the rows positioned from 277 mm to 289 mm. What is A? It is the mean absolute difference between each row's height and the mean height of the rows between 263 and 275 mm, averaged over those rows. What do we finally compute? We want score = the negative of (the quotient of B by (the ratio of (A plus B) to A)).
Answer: -4.5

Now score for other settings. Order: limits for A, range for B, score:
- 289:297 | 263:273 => -3.4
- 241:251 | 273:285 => -5.7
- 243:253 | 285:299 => -7.3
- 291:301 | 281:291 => -4.3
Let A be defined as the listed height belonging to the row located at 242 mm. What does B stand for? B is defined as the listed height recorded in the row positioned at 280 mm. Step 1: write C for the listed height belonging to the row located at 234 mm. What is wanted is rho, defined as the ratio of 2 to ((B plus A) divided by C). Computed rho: 1.05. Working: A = 277.8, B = 258.8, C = 281.1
